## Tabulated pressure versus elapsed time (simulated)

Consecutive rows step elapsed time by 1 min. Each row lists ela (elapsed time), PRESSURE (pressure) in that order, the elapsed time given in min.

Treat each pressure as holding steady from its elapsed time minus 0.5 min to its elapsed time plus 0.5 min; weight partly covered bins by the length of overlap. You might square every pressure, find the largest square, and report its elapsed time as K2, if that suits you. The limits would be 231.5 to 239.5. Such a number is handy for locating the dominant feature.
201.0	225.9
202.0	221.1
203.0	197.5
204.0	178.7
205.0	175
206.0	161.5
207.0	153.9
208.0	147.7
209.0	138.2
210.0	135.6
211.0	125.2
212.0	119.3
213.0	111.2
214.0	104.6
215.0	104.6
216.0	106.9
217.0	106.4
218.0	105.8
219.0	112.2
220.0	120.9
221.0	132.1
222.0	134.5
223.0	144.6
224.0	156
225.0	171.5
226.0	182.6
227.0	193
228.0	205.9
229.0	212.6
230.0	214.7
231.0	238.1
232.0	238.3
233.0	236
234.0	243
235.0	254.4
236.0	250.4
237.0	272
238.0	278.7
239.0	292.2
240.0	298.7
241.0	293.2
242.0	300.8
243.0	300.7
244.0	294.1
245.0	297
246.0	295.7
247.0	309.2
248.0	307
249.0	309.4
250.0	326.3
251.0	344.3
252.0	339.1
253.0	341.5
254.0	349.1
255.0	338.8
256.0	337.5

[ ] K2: 239.0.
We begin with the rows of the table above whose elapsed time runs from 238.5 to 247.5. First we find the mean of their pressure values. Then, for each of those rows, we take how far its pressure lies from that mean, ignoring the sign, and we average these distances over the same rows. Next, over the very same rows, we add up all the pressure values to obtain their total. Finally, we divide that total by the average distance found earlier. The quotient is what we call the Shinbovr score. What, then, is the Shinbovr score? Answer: 687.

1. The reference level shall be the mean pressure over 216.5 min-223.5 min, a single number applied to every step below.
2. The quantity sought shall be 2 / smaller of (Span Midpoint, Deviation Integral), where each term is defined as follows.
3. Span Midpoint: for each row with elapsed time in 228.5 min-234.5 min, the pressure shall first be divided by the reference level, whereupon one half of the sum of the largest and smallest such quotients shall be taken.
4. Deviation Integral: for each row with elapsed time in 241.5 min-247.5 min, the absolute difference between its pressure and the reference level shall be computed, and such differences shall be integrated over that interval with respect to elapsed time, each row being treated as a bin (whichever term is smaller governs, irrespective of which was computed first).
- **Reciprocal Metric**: 1.1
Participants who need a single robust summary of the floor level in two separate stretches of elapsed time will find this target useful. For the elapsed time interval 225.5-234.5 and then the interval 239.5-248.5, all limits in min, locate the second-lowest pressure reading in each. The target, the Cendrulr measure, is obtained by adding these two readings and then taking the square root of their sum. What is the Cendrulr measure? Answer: 22.1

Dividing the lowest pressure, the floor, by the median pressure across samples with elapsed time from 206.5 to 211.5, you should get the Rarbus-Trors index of 0.906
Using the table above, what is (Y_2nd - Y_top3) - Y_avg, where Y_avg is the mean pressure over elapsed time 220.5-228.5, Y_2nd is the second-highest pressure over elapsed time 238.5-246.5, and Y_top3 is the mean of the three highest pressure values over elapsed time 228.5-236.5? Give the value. -114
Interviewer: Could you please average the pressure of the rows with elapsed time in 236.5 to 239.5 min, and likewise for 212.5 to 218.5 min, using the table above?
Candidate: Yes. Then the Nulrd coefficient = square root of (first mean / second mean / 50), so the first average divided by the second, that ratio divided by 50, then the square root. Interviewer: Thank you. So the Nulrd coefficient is 0.23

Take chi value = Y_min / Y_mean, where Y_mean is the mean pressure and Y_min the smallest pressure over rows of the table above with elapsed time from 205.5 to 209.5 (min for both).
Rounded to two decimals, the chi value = 0.92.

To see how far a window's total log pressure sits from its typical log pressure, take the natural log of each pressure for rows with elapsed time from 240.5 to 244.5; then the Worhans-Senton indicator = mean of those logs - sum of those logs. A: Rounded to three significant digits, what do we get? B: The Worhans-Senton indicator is -17.1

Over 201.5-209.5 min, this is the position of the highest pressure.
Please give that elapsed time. 202.0 min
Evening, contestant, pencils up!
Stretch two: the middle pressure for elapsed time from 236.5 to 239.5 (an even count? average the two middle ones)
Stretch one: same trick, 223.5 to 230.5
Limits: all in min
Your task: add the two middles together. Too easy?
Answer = 472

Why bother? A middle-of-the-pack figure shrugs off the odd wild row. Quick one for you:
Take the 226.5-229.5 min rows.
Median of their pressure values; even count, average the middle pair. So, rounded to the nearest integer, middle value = 206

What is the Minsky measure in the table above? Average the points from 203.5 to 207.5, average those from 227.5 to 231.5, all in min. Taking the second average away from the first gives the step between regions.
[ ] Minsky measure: -51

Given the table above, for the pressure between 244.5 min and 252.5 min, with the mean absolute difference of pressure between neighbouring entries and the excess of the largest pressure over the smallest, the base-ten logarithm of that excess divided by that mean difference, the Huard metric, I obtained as 0.76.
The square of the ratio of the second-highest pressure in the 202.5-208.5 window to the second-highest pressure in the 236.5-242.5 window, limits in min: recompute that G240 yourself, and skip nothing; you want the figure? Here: 0.36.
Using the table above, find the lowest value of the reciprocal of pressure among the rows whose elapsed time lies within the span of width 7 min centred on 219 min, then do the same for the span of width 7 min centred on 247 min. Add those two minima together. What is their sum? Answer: 0.0105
